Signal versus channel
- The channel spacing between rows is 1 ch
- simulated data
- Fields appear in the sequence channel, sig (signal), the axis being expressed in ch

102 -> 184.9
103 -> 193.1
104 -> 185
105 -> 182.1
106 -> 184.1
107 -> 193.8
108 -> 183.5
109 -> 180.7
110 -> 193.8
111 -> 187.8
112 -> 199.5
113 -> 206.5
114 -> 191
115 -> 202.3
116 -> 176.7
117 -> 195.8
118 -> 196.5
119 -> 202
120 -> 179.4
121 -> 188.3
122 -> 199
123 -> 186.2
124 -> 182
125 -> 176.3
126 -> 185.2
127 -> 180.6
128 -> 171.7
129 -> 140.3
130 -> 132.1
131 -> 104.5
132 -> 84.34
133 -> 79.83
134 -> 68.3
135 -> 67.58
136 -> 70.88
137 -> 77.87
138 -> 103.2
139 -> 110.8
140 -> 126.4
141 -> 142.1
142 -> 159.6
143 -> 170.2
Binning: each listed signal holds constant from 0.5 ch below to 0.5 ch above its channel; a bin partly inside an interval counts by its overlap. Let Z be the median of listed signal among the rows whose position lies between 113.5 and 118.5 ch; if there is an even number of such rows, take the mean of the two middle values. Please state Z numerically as 196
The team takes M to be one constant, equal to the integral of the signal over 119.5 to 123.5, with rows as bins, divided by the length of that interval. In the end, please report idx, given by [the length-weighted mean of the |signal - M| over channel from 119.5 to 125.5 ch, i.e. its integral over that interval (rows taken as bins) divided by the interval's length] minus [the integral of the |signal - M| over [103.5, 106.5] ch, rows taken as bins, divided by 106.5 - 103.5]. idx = 2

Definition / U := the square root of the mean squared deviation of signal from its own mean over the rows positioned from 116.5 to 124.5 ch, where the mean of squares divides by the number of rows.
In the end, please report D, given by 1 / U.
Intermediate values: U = 7.8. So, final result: 0.129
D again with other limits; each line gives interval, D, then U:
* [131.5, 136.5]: 0.149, 6.7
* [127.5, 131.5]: 0.042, 24.0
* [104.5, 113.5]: 0.120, 8.3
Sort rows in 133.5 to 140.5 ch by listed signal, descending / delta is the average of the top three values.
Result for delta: 113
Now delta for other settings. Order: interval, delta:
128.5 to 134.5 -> 126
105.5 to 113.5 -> 200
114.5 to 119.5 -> 200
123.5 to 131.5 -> 183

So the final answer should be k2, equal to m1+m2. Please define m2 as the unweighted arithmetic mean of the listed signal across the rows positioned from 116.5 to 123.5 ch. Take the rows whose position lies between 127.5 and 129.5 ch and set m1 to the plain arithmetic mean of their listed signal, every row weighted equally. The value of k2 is 348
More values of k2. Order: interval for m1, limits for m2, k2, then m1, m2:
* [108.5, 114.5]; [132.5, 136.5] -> 265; 193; 72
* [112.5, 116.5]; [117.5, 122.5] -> 387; 194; 193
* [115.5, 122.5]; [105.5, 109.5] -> 377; 191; 186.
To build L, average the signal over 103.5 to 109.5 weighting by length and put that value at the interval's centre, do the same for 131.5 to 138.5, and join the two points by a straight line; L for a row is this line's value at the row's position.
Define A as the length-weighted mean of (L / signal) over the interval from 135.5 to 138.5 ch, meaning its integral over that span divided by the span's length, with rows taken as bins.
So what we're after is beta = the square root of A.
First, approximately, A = 0.88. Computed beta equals 0.94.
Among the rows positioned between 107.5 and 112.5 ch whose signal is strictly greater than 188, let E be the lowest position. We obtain 110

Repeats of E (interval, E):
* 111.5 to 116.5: 112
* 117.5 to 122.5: 118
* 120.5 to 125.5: 121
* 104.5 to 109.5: 107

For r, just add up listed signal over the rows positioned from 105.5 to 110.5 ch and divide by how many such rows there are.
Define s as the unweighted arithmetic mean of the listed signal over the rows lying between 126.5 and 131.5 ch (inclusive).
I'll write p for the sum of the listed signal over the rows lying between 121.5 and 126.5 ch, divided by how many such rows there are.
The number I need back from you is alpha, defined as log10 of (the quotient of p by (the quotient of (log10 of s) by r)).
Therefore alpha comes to 4.21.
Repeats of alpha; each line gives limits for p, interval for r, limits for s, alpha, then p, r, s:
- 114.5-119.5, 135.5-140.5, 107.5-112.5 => 3.92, 195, 98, 189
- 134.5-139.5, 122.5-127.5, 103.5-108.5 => 3.84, 86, 182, 186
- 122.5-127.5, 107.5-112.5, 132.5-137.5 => 4.27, 182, 189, 73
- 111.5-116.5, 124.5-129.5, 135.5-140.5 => 4.22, 195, 171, 98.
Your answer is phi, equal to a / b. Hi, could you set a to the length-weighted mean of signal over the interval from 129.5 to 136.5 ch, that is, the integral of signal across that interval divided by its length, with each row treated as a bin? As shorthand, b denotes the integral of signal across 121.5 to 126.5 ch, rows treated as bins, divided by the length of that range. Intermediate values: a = 87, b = 186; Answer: 0.5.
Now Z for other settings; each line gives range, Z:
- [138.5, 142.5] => 134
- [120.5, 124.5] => 187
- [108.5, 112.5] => 191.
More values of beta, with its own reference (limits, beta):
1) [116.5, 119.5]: 0.85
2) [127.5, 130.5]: 0.83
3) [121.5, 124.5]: 0.81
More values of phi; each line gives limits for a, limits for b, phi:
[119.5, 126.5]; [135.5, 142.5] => 1.6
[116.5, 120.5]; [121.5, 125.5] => 1.0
